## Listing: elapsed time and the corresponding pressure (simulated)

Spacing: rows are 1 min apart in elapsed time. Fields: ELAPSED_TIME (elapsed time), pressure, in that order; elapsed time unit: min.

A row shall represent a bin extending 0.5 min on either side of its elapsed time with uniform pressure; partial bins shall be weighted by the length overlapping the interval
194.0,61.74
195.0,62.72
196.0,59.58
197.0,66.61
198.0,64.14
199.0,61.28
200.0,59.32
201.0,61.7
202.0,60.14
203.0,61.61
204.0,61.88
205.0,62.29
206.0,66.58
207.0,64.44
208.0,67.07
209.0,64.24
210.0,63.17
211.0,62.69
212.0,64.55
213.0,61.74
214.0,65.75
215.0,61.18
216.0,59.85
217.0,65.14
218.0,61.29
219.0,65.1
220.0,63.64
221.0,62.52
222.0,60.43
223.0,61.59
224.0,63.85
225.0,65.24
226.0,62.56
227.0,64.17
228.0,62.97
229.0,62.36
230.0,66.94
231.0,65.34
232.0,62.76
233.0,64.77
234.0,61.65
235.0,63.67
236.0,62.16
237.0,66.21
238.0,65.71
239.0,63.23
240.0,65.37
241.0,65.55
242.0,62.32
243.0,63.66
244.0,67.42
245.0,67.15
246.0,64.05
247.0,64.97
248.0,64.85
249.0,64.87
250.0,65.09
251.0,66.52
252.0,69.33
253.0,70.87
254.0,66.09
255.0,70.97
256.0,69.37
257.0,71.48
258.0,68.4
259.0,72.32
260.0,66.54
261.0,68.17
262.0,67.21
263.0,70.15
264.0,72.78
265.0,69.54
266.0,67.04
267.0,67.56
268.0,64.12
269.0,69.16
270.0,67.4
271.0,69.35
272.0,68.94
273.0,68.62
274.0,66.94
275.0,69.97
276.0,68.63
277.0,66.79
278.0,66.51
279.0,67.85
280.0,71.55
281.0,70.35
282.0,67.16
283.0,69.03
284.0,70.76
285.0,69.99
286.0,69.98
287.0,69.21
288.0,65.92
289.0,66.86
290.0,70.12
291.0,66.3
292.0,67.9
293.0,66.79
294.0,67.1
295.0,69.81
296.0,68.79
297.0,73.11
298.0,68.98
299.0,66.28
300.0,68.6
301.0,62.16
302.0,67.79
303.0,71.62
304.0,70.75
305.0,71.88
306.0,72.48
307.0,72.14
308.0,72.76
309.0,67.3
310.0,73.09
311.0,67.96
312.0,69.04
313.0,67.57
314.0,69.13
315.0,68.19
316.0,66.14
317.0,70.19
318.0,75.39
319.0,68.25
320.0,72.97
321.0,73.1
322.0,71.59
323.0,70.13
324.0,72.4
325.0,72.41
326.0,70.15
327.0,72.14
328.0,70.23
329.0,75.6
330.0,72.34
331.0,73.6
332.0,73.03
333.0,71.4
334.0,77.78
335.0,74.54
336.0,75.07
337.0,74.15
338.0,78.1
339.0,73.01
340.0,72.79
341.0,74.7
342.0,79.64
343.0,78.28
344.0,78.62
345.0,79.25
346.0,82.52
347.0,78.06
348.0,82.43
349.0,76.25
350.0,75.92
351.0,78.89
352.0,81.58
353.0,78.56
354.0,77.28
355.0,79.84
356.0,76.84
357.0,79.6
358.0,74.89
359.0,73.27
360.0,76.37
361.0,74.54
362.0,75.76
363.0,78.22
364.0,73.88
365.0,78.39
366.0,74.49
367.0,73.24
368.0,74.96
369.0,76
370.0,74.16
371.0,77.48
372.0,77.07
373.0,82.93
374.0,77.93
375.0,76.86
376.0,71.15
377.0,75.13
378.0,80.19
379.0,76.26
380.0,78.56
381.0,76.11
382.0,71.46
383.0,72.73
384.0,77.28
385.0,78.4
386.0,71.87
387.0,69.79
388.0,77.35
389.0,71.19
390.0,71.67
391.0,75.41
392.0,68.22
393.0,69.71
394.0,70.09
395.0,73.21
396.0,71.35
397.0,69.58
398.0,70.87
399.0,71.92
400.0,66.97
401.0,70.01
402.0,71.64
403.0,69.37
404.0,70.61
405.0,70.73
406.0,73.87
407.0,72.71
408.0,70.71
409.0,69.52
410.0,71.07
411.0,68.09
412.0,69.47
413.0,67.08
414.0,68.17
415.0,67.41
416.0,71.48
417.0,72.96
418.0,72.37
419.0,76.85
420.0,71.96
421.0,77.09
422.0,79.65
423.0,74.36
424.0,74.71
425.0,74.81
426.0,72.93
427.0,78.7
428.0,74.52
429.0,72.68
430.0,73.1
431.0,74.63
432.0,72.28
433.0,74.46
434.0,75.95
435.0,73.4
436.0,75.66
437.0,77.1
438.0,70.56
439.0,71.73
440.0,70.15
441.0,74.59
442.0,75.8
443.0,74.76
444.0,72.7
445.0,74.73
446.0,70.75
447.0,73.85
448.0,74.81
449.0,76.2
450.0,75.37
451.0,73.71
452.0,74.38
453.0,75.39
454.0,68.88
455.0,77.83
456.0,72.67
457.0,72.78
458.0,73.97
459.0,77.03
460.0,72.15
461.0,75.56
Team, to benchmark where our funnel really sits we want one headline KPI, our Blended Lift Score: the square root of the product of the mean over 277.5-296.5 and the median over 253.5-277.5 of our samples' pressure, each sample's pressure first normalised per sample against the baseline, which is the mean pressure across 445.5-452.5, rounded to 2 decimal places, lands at 0.92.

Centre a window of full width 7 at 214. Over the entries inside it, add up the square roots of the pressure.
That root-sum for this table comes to 56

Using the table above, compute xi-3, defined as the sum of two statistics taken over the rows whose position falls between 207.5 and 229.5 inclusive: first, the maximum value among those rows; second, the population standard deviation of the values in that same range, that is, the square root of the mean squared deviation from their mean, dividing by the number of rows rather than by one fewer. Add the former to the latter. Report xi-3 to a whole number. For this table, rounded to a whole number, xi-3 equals 69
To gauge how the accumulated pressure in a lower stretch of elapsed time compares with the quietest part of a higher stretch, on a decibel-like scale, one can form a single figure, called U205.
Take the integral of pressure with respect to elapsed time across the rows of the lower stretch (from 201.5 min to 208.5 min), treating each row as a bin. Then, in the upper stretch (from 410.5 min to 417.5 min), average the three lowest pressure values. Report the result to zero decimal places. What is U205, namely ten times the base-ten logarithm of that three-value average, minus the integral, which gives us -426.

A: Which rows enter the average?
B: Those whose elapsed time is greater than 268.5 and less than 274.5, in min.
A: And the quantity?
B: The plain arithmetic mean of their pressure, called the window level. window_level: 68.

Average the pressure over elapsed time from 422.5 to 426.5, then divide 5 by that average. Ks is 0.067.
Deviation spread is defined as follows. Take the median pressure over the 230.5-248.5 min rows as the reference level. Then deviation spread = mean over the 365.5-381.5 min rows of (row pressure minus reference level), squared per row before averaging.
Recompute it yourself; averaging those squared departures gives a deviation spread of 142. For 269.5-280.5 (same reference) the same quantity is 15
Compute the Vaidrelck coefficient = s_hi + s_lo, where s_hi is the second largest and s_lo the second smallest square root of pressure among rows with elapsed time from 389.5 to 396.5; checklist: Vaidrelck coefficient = 16.9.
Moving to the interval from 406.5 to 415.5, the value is 16.6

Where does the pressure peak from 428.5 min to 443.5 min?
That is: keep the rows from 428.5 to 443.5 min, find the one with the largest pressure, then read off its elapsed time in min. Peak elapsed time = 437.0 min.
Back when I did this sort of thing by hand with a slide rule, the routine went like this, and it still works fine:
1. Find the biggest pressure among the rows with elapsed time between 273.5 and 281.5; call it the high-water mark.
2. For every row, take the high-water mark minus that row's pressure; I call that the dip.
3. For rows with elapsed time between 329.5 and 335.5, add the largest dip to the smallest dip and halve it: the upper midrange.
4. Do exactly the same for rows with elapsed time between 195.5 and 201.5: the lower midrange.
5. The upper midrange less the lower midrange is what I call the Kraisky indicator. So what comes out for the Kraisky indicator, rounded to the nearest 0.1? -11.6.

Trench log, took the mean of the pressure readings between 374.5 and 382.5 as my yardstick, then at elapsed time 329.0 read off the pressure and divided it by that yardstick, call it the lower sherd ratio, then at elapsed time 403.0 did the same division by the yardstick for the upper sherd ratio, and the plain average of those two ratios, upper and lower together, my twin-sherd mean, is 0.96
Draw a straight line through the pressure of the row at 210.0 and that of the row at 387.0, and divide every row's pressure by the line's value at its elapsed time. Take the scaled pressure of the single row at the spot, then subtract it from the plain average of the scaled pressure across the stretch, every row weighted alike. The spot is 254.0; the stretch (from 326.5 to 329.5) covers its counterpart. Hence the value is 0.06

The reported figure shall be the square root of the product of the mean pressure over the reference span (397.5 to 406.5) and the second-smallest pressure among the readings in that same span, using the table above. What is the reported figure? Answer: 70.0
